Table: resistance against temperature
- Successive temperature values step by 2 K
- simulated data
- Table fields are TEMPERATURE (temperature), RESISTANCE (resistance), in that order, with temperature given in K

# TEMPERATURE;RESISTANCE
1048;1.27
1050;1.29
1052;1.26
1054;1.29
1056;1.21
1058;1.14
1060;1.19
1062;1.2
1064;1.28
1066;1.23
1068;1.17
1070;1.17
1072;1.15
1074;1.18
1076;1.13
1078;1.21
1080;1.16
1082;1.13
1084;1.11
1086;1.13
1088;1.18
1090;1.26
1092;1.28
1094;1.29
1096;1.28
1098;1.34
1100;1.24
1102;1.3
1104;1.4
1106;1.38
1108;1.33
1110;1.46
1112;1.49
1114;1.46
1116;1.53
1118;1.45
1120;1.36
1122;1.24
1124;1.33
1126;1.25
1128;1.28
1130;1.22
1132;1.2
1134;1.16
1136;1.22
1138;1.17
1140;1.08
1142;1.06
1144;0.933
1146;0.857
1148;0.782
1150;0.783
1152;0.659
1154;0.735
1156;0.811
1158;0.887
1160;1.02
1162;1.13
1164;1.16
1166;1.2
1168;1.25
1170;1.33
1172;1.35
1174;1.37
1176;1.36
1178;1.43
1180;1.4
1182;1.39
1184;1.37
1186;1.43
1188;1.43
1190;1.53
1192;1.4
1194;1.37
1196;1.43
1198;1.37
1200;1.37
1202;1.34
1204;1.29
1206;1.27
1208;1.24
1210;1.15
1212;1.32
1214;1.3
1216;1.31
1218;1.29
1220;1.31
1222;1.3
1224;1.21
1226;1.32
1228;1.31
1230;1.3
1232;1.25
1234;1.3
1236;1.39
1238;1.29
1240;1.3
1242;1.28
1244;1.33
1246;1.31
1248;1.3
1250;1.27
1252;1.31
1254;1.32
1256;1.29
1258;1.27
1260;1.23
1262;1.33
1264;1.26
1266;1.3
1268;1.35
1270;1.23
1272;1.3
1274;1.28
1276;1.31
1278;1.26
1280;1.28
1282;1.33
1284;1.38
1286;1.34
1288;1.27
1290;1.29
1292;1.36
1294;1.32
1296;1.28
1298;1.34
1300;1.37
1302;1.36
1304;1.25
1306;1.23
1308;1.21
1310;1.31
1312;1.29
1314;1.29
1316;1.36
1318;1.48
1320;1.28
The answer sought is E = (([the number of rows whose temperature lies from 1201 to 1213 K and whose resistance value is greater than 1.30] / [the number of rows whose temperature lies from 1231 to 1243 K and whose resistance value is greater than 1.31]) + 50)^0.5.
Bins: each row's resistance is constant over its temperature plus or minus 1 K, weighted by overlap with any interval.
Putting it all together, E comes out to 7.21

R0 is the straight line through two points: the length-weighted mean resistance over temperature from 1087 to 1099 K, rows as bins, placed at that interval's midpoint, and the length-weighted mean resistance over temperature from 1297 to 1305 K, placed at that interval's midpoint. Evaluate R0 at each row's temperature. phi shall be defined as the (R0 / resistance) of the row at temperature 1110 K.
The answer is 0.87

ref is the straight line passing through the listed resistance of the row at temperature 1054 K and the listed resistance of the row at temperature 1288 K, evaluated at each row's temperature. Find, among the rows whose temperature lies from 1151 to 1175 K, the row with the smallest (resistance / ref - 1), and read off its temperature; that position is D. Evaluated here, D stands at 1152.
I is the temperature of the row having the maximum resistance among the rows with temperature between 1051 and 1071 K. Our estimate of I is 1054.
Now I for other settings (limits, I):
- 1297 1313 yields 1300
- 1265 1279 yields 1268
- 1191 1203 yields 1196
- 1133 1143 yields 1136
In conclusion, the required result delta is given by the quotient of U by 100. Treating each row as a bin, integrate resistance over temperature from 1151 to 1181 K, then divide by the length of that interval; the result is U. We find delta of 0.0114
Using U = 1.14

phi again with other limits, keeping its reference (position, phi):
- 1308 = 1.10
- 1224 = 1.08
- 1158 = 1.45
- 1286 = 0.99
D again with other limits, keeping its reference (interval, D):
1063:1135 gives 1084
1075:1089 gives 1084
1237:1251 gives 1250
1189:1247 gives 1210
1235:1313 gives 1308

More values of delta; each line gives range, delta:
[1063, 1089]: 0.0117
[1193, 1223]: 0.0131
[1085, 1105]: 0.0127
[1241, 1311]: 0.0130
